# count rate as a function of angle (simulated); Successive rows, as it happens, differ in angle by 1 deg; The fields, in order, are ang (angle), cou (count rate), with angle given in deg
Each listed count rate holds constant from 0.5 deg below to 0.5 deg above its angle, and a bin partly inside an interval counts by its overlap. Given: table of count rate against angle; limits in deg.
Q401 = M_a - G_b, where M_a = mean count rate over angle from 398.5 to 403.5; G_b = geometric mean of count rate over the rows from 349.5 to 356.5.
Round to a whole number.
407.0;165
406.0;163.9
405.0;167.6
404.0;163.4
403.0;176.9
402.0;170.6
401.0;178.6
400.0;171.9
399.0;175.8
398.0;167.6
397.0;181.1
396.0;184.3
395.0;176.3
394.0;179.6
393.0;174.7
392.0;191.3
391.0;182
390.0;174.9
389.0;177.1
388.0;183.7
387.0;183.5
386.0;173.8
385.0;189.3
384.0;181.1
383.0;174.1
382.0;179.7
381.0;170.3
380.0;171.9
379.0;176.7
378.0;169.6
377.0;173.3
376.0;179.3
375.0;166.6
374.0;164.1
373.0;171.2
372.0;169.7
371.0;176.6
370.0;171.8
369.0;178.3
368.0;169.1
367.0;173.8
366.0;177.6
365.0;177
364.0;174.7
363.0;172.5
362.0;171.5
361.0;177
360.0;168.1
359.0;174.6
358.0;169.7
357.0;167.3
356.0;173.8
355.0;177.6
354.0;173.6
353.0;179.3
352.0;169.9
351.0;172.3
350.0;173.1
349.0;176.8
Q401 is 1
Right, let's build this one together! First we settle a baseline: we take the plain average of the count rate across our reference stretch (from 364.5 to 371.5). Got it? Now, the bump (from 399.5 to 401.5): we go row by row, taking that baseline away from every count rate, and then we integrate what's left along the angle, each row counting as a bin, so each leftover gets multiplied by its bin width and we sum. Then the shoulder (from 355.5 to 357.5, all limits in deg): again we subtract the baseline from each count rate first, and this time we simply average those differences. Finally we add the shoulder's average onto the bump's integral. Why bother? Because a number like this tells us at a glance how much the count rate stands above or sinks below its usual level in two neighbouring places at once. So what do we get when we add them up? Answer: -4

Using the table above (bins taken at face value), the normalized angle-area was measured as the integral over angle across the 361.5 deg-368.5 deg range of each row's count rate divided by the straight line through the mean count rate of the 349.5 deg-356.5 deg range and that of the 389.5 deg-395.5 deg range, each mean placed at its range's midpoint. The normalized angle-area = 6.91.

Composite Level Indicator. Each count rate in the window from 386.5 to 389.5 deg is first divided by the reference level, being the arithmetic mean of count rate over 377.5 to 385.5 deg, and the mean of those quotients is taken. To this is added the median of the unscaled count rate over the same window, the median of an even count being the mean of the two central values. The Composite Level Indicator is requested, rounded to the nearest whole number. 185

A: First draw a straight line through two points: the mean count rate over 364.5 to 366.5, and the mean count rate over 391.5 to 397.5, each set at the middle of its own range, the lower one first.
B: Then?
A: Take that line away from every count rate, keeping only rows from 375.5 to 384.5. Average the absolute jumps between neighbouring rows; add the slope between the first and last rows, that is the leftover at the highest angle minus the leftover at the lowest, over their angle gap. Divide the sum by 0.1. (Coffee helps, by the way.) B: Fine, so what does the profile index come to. 58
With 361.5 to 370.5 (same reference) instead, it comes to 37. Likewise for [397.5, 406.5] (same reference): 62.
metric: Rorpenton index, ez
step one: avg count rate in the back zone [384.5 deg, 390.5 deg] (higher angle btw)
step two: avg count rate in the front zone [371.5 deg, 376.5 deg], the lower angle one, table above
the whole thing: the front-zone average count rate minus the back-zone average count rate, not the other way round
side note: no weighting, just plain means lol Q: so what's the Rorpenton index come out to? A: -10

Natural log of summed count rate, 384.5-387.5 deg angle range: 6.3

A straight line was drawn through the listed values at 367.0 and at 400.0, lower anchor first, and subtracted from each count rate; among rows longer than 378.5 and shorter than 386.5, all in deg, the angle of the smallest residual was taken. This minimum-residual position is 381.0 deg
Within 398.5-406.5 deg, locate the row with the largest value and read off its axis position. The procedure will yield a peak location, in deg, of 401.0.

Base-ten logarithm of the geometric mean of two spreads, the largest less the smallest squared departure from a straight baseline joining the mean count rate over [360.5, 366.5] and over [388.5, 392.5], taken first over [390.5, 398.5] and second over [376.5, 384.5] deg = 2.13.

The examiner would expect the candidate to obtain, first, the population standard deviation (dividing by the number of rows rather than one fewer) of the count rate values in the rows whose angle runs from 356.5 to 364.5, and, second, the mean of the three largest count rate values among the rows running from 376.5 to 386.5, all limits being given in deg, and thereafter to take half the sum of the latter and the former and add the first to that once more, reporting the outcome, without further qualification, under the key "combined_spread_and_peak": 96.5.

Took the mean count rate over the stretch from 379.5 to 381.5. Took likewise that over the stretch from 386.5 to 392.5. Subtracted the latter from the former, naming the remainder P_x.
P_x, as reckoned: -11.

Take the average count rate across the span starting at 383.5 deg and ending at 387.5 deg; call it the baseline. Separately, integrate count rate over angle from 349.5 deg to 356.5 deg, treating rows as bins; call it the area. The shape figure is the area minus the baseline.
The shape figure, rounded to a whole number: 1038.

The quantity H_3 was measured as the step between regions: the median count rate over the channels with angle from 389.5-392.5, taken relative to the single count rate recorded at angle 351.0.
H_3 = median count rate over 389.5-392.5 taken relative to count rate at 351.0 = 9.7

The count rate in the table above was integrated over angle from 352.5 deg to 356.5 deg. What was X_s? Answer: 704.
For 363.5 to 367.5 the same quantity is 703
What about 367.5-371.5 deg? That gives 696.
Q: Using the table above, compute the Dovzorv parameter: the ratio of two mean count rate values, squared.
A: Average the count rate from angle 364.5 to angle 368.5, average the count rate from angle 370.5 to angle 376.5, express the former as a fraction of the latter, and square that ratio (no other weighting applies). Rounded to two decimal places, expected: 1.04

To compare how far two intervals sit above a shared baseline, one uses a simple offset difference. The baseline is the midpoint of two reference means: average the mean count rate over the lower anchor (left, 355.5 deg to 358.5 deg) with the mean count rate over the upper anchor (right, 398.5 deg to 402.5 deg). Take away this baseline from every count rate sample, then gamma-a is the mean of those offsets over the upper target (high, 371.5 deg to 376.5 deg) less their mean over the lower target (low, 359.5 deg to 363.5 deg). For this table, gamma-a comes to -2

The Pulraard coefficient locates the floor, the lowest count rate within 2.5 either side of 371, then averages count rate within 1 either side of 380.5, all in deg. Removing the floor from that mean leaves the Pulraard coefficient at 1.4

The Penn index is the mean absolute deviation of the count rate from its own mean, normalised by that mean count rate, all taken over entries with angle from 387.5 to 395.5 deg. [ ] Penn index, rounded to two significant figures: 0.024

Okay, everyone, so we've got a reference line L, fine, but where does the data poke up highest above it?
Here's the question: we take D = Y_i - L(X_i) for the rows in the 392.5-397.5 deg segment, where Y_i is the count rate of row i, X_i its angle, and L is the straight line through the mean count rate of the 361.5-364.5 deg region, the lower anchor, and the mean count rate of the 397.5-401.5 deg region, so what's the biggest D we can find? 11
